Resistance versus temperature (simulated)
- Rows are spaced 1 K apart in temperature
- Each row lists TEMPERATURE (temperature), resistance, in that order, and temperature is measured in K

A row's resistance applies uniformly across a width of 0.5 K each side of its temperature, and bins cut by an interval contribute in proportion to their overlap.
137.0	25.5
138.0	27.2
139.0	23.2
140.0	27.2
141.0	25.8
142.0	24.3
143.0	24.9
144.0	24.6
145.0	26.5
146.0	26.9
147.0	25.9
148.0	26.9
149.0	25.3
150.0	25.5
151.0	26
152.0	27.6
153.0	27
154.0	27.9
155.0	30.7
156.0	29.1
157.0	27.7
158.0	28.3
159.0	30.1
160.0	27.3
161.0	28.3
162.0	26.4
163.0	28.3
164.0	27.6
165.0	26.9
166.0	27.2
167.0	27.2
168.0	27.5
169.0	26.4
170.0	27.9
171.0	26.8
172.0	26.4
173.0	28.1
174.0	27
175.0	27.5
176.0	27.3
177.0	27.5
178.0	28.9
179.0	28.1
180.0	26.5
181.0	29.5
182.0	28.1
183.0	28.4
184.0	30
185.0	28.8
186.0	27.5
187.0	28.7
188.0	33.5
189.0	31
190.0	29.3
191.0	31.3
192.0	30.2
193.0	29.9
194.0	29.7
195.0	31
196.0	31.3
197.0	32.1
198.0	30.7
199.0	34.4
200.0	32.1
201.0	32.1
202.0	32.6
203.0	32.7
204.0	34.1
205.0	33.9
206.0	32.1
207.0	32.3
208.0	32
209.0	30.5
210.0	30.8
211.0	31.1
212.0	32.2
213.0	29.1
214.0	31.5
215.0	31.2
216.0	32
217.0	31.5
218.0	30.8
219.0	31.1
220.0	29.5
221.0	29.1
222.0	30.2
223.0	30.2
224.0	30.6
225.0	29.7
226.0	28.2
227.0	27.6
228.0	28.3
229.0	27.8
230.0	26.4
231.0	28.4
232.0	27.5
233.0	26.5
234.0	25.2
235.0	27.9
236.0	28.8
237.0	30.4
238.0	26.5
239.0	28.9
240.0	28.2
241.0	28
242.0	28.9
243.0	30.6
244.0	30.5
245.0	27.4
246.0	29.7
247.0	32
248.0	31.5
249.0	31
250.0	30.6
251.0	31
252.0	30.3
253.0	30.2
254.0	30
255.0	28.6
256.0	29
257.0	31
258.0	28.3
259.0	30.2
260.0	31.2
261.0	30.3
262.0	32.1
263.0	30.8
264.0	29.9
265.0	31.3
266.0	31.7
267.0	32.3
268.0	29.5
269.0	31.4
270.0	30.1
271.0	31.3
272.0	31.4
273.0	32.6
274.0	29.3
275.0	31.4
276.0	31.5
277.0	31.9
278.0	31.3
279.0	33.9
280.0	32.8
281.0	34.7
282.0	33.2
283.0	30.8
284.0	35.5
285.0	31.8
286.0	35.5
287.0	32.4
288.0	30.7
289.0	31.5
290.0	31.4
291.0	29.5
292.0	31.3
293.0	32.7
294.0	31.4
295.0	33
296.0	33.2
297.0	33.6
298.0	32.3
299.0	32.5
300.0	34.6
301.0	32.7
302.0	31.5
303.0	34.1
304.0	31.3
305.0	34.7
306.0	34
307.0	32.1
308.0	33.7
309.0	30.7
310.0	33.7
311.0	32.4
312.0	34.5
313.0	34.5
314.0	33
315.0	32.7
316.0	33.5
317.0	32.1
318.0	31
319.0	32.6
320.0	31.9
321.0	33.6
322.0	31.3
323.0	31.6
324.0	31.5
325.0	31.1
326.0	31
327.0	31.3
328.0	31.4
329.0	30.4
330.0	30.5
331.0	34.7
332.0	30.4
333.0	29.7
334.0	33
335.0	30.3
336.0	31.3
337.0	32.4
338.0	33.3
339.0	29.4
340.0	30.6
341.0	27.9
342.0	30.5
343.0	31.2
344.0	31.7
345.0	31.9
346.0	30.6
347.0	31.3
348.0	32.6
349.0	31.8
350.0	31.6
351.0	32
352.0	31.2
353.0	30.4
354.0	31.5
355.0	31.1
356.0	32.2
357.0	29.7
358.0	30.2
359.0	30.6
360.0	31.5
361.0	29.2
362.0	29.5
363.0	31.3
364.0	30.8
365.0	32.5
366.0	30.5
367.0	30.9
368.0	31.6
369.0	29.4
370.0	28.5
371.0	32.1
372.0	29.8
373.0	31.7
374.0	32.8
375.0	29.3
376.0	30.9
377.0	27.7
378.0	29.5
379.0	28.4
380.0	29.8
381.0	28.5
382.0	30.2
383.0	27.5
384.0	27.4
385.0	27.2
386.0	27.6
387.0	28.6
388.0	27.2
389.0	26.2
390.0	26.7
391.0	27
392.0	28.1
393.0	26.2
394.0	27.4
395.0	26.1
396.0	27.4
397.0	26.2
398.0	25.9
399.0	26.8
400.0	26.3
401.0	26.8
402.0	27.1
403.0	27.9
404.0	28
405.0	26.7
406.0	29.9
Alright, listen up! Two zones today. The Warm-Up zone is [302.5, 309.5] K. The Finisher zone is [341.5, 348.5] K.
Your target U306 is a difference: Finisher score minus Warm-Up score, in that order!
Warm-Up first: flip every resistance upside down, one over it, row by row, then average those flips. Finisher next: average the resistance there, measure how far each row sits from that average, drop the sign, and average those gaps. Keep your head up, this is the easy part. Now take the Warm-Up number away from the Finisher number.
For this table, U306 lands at 0.54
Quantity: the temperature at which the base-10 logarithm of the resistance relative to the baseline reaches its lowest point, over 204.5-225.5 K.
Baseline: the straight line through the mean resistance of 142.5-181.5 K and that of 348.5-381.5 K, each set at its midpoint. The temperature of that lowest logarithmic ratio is 221.0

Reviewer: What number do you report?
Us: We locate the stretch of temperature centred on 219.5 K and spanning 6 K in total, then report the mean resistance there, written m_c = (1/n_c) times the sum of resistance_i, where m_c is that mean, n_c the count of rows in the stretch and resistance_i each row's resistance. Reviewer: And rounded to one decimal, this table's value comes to 30.4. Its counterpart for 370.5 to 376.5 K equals 31.1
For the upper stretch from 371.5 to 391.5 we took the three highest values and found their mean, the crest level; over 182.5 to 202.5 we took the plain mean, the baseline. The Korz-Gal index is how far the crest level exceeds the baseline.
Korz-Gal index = 1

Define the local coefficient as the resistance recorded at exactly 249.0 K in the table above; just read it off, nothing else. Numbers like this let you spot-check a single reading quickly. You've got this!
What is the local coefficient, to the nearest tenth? 31.0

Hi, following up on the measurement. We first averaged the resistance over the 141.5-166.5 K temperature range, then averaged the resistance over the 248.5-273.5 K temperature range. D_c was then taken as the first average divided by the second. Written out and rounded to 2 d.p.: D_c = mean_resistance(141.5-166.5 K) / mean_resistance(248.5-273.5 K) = 0.88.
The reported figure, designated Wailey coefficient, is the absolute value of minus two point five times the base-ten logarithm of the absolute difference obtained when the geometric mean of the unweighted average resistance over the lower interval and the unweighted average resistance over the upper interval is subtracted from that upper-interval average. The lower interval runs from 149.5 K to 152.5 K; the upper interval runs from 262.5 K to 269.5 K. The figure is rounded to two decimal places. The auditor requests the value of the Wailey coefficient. 0.95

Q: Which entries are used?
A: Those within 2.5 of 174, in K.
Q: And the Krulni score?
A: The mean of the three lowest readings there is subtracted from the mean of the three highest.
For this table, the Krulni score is 0.73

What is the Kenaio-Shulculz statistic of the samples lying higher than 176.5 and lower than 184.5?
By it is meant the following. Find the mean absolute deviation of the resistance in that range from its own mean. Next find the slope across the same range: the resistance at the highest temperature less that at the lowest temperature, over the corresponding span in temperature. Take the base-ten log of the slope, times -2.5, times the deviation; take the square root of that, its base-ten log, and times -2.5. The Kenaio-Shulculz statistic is 0.04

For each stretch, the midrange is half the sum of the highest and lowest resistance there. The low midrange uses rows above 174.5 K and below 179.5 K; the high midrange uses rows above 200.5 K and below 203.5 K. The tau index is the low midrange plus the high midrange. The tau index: 60.5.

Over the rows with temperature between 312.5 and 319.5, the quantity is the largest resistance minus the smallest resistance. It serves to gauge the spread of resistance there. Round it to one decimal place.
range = 3.5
